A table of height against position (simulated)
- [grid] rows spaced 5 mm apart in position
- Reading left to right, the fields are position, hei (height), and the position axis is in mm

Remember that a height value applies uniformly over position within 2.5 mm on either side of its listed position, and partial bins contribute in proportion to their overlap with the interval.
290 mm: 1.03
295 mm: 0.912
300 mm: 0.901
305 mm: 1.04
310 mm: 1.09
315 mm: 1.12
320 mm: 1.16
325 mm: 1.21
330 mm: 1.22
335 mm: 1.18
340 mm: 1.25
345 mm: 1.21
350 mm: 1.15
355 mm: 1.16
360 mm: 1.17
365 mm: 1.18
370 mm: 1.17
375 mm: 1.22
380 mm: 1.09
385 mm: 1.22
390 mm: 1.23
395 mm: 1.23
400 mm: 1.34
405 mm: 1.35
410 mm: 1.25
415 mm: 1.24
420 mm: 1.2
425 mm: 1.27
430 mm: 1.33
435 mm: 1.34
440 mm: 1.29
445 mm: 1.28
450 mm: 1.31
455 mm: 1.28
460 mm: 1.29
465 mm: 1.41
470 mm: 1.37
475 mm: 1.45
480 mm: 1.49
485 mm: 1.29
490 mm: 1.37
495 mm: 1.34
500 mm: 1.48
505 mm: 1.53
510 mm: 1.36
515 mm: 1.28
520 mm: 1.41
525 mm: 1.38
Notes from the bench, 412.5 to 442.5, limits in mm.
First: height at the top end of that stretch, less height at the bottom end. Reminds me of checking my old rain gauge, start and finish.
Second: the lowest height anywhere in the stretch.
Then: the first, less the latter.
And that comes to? -1.15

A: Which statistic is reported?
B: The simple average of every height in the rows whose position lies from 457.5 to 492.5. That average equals 1.38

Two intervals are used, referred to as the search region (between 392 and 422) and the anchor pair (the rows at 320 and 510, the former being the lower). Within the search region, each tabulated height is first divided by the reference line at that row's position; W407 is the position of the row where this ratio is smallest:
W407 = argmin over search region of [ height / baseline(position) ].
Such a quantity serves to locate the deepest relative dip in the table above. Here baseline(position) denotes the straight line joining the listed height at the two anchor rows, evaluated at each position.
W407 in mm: 420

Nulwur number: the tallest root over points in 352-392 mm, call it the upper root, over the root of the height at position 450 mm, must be 0.97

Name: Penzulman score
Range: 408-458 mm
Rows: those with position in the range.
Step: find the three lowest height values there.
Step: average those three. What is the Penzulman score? 1.23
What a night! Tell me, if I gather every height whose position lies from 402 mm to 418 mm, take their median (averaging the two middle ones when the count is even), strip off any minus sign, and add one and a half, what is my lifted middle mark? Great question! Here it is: 2.75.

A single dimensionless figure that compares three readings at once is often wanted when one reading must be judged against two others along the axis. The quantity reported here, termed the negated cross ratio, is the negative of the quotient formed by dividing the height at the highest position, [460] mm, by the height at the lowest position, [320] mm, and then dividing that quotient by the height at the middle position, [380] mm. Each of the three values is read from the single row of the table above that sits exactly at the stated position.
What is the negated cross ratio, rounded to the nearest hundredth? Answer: -1.02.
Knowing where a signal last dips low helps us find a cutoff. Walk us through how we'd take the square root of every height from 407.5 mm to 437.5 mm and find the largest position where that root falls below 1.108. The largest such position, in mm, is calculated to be 420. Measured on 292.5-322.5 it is 320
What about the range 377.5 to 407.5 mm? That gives 385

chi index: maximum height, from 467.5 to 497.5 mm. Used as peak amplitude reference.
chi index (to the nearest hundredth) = 1.49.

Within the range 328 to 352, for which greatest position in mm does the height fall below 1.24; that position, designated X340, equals 350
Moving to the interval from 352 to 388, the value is 385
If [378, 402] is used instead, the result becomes 395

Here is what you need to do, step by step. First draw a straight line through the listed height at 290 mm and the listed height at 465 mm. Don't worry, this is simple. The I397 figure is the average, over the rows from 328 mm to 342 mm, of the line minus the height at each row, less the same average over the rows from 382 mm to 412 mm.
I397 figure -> -0.08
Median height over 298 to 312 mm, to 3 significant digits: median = 1.04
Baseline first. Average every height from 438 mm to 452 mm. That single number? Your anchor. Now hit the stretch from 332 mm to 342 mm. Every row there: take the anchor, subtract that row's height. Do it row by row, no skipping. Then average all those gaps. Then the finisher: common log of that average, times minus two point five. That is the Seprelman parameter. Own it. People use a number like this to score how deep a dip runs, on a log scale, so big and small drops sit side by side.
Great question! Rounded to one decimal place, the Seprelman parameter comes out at 2.8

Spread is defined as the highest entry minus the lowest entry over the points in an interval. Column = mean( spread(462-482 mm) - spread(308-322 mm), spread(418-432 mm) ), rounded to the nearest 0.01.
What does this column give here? 0.09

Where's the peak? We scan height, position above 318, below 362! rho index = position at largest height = 340 mm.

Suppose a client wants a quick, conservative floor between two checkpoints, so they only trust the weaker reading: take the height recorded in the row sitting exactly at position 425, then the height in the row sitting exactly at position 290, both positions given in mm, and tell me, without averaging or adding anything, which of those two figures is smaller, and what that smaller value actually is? 1.03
